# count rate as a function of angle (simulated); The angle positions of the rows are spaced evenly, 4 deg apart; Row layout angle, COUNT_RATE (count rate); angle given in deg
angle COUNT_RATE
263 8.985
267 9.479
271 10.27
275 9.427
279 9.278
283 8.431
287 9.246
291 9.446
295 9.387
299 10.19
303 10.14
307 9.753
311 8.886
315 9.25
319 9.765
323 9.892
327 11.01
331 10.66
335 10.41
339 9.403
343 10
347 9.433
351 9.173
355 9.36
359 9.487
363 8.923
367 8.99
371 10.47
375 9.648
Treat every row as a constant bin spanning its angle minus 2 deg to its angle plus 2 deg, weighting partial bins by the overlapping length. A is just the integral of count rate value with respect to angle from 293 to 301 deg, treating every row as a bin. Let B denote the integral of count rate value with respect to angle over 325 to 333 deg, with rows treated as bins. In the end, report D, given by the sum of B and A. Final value 165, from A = 78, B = 86.7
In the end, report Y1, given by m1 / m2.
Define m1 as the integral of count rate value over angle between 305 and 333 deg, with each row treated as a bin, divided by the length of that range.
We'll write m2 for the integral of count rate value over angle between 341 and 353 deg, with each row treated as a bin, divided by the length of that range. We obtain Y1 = 1.04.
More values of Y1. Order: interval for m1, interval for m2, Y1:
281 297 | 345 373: 0.97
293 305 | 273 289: 1.09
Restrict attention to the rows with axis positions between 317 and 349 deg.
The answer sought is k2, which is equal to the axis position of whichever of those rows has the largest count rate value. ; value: 327 deg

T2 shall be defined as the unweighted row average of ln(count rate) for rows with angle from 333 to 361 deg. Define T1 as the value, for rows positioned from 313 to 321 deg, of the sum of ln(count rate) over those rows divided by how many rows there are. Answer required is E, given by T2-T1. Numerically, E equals 0.01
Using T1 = 2.25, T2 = 2.26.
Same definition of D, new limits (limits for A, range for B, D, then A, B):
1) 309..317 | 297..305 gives 154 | 73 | 81.3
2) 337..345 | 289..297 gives 153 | 78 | 75.3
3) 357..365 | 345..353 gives 148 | 74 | 74.4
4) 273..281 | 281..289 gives 146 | 75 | 70.7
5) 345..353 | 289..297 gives 150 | 74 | 75.3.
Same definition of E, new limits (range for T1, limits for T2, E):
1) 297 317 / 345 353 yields -0.03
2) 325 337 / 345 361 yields -0.13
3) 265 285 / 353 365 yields -0.01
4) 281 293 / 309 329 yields 0.08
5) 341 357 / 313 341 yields 0.06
